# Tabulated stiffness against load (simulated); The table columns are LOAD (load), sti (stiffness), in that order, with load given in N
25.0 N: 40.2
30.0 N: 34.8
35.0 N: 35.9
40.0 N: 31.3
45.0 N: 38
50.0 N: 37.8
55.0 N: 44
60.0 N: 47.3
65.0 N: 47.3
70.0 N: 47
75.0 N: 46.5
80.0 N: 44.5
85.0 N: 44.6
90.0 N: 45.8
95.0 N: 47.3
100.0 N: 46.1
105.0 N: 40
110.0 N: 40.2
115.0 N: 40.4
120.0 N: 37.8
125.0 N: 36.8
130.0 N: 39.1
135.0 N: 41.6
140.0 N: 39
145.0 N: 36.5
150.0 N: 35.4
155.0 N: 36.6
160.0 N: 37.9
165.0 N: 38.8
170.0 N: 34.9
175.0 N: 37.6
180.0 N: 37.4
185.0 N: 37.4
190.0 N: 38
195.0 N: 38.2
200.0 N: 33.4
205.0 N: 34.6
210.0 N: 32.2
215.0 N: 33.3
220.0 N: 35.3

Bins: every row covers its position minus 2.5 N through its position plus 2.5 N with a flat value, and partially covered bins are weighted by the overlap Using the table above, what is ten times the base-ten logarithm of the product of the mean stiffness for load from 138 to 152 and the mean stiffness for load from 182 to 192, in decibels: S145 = 31.4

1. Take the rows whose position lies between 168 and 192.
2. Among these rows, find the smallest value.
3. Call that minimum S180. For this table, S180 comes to 34.9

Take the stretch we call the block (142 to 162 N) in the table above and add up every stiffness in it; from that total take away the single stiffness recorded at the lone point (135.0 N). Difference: 105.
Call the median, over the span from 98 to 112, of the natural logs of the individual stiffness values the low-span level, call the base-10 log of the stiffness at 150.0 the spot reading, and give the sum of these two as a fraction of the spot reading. 3.38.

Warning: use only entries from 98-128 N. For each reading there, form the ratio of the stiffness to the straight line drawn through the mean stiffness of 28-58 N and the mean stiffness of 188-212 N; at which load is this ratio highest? 100.0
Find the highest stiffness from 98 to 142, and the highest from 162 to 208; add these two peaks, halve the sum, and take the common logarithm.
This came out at 1.63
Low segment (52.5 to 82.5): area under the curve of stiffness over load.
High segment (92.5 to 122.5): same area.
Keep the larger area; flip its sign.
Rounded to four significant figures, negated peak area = -1383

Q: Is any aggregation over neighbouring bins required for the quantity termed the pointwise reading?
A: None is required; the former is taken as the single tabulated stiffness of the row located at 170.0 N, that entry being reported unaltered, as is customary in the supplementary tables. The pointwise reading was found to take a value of 34.9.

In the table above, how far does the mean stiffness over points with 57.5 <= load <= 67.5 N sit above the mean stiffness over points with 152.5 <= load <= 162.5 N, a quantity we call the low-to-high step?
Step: 10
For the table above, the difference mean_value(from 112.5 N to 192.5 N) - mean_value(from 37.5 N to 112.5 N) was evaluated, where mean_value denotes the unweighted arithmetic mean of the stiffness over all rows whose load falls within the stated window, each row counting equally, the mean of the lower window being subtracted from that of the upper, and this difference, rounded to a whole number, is -5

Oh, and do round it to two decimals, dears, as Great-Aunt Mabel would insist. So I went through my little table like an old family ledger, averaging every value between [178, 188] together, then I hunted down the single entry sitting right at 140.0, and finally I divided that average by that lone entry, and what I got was 0.96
